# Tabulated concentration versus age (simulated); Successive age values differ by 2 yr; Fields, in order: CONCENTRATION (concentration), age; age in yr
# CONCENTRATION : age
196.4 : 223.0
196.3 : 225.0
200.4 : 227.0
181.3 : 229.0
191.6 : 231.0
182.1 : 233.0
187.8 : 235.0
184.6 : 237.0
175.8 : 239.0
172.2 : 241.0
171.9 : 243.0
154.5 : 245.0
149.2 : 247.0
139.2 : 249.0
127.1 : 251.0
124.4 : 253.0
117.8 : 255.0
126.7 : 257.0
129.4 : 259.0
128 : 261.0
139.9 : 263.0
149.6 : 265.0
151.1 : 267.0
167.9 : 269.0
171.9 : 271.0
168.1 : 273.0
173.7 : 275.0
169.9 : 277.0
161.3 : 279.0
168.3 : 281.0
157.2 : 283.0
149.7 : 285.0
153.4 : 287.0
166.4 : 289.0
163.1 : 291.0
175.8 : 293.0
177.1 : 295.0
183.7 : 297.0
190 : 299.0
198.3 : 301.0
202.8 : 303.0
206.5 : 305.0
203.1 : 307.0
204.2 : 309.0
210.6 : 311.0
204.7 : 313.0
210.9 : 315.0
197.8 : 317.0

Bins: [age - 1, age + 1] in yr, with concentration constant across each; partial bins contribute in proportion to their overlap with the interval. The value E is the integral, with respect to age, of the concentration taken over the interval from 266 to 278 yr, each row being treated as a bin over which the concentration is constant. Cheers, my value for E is 2005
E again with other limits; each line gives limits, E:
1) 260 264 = 536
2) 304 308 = 819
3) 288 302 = 2509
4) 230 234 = 747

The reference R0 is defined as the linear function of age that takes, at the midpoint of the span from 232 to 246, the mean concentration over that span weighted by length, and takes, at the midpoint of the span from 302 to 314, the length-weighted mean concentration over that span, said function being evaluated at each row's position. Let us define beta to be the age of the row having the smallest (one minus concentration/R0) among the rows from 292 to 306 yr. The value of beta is 305.0 yr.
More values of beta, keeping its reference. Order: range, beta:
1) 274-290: 275.0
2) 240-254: 241.0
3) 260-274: 271.0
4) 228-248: 231.0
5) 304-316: 311.0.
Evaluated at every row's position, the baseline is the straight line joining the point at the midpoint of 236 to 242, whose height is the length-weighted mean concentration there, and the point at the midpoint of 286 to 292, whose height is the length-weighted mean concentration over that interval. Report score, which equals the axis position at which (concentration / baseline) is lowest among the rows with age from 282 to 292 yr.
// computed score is 285.0 yr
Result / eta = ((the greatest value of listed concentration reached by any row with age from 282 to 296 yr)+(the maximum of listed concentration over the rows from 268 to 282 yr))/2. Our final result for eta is 175.4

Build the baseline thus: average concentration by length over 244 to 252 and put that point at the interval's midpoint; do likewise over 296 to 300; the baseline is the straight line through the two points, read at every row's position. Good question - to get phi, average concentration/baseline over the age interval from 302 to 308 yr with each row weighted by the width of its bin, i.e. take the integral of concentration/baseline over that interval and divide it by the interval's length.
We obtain 1.06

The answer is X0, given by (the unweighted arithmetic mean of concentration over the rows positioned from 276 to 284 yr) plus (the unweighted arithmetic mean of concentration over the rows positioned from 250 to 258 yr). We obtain 288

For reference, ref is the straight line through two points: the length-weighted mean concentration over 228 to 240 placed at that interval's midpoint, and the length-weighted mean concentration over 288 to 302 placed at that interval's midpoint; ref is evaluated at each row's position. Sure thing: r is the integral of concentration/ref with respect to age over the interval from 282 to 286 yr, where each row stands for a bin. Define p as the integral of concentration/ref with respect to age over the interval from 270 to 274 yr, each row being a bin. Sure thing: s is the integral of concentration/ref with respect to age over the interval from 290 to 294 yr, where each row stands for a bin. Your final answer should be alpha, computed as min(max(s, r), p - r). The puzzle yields 0.3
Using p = 3.8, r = 3.4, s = 3.78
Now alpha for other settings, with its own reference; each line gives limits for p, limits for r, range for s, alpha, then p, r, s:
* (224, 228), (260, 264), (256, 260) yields 1.4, 4.3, 2.9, 2.81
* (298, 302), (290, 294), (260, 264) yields 0.6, 4.3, 3.8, 2.95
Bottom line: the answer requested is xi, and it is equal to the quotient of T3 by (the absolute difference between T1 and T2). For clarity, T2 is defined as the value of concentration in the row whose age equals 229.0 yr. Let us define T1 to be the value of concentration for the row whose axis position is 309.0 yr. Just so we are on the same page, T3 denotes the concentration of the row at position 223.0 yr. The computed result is 8.6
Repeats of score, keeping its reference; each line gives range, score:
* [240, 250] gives 249.0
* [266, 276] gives 267.0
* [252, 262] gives 255.0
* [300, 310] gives 301.0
